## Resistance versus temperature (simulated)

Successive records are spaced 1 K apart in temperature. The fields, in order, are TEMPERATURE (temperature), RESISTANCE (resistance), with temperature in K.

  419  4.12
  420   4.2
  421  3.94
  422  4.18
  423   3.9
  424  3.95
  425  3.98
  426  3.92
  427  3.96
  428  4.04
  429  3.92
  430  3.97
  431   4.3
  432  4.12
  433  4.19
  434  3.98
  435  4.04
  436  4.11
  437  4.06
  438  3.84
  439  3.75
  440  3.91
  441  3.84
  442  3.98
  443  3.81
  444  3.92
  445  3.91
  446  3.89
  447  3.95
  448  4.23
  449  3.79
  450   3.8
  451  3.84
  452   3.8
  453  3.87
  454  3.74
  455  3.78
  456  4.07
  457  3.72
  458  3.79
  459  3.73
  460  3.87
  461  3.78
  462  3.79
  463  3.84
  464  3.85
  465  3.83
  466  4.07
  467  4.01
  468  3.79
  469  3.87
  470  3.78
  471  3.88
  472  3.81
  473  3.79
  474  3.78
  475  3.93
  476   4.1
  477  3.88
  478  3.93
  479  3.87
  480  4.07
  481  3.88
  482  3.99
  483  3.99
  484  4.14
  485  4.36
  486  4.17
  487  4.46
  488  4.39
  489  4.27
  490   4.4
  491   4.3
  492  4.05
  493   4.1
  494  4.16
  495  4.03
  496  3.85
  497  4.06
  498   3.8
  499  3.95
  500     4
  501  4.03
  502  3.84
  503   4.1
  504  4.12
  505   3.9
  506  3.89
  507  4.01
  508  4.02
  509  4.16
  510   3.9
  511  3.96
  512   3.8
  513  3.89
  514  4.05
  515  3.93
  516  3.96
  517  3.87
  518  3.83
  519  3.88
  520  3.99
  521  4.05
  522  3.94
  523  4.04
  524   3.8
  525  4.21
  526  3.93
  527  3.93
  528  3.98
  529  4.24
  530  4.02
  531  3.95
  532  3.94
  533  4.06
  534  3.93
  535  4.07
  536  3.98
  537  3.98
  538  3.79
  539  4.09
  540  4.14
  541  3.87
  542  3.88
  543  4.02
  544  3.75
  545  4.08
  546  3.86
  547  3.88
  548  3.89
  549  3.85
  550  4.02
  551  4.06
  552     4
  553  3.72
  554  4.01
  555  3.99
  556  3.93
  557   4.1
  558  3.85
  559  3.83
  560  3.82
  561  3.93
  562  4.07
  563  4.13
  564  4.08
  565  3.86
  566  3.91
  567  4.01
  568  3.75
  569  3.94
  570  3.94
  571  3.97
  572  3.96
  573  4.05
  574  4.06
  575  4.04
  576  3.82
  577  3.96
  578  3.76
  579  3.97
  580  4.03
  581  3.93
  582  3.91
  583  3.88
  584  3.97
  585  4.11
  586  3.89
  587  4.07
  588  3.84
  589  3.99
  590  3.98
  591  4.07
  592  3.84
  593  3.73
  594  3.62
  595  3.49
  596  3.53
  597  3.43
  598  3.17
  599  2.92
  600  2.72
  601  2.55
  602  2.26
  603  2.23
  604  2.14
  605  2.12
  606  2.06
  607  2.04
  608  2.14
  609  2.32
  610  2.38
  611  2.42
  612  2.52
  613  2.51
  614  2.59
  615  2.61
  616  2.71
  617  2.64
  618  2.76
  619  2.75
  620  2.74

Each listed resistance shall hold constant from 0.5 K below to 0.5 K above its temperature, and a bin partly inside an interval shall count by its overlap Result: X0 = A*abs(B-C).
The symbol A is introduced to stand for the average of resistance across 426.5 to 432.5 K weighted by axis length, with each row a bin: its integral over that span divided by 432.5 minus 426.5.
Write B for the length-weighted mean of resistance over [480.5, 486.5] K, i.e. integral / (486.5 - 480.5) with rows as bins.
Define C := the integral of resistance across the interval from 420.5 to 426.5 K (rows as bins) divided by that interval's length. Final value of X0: 0.45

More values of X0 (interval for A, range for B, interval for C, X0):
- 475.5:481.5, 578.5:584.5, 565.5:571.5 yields 0.11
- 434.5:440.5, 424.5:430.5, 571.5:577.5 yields 0.07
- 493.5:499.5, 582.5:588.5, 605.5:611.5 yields 6.89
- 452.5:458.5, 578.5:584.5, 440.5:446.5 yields 0.22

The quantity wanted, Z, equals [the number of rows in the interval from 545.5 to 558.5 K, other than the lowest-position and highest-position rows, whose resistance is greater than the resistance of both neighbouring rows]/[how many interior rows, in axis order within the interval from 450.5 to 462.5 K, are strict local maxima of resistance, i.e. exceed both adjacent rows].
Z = 1.0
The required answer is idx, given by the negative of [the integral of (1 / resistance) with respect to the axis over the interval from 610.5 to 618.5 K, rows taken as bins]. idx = -3.1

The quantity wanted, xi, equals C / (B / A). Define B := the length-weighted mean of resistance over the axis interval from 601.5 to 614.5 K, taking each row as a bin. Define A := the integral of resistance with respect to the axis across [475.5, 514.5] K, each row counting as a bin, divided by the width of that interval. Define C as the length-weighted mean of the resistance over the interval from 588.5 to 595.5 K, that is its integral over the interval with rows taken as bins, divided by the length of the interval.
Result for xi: 6.76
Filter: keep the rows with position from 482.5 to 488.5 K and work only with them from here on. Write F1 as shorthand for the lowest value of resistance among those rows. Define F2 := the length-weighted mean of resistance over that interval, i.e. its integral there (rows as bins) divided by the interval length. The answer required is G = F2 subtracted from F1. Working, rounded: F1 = 3.99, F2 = 4.25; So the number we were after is -0.26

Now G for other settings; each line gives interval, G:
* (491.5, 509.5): -0.20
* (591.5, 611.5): -0.72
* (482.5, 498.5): -0.36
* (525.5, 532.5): -0.07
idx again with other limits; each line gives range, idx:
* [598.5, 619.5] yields -8.7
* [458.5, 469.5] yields -2.9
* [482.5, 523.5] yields -10.2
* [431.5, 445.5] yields -3.5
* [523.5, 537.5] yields -3.5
